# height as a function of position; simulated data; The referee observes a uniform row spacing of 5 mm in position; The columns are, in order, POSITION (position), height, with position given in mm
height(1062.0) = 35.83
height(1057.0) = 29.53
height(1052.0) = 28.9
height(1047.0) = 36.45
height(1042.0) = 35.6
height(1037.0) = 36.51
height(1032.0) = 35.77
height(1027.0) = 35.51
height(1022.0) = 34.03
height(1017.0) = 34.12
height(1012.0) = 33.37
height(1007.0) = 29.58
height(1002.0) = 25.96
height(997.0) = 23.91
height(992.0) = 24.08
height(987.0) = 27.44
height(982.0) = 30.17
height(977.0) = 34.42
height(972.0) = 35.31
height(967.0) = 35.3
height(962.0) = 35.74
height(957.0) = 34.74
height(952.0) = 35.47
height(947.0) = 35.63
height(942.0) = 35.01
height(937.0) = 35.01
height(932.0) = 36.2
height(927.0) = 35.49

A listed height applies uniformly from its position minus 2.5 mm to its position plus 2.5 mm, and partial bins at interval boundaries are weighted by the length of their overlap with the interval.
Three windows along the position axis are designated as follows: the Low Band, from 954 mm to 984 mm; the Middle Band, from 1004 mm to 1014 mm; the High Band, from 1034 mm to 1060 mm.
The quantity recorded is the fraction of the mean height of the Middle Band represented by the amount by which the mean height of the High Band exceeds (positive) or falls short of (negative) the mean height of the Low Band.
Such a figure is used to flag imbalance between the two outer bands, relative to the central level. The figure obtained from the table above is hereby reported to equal -0.028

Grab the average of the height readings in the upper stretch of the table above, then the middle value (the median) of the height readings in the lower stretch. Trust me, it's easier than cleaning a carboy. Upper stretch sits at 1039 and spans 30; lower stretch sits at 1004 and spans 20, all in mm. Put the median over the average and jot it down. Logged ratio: 0.80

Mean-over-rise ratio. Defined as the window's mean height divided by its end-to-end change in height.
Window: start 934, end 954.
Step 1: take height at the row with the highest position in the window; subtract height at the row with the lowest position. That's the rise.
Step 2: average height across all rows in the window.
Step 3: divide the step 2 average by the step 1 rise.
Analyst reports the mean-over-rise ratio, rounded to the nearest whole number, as 77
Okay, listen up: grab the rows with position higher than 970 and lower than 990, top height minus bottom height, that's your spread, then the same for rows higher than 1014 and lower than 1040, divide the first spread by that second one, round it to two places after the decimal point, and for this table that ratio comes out 3.17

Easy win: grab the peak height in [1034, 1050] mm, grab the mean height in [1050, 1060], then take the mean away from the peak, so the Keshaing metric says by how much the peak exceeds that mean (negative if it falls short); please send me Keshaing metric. 7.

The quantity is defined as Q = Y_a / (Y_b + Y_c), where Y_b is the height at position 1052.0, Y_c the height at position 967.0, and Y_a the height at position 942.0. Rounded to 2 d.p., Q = 0.55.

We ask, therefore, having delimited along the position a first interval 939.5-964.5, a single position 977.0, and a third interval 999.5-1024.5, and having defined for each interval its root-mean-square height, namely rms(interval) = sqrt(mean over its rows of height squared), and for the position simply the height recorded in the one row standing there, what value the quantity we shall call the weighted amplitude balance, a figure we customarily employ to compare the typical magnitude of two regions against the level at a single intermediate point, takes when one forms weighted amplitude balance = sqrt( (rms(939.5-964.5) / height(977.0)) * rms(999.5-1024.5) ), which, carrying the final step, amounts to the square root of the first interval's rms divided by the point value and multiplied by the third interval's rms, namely 5.69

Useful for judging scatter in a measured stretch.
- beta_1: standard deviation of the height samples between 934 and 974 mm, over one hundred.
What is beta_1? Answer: 0.003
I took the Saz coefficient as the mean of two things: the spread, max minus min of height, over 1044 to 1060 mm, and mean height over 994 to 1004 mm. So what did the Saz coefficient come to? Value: 16.2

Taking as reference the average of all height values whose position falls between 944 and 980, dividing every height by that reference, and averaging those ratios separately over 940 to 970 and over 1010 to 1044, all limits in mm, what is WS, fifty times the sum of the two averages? 100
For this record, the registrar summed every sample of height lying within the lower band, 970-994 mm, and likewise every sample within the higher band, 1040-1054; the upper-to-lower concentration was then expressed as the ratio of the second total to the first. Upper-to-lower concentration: 0.67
